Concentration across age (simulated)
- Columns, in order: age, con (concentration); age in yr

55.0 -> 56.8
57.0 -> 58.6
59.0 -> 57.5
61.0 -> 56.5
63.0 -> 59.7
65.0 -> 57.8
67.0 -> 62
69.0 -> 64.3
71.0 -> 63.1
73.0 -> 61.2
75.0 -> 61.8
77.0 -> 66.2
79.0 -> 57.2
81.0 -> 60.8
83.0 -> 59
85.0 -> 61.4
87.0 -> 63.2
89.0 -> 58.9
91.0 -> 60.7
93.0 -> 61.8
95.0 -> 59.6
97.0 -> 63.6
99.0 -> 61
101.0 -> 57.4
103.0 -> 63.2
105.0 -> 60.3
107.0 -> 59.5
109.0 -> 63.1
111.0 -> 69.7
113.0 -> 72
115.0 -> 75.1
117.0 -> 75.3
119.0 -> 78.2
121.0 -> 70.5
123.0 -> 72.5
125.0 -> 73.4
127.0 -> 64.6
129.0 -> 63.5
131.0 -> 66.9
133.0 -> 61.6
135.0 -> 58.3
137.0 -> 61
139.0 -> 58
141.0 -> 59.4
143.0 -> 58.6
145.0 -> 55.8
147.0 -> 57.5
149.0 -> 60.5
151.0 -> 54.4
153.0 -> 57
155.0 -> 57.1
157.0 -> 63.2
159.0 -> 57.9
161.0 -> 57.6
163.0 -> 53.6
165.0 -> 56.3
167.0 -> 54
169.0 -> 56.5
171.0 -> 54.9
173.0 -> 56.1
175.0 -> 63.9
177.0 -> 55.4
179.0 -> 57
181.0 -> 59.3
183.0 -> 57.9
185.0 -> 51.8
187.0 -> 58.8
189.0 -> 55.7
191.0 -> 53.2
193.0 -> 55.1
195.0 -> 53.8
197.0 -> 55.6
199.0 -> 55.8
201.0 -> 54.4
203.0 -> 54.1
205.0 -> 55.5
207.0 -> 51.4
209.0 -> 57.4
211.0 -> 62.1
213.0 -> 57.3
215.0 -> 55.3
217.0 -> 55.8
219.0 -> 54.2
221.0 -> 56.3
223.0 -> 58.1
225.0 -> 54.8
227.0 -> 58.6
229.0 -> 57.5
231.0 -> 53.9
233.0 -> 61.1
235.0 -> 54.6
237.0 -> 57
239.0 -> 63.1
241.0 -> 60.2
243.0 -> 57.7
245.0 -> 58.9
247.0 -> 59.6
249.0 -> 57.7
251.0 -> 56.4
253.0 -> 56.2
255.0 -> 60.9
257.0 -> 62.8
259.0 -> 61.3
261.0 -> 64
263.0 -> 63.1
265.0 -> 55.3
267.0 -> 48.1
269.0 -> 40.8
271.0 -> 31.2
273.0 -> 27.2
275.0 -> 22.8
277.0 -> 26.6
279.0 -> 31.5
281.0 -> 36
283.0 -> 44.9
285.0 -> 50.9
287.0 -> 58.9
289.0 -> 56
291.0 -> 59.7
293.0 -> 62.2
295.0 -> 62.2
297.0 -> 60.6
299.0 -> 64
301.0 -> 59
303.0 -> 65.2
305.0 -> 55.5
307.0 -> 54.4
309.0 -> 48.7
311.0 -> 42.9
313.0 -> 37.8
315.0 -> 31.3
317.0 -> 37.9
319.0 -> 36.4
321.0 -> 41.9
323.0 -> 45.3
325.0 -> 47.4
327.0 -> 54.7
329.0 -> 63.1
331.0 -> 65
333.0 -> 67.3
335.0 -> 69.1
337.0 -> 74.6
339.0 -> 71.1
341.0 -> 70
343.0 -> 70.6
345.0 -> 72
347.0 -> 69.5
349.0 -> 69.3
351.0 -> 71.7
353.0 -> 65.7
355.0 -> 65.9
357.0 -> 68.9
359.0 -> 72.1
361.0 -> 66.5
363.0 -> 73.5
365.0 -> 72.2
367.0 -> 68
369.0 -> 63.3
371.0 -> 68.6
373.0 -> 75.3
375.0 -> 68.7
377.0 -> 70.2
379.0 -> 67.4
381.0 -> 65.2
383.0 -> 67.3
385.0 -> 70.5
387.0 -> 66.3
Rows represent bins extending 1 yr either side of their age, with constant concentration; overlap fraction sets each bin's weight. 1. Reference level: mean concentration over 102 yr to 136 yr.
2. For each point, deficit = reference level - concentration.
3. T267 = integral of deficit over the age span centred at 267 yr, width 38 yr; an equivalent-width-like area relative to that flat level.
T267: 770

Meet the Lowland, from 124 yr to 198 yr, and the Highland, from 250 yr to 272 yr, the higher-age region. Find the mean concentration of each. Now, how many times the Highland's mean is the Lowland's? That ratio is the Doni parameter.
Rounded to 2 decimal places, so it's 1.07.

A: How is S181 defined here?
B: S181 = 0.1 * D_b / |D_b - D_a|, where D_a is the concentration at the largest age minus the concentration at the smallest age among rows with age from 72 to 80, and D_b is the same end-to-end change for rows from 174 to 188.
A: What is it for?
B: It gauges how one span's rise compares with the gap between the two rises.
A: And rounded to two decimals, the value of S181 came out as -0.46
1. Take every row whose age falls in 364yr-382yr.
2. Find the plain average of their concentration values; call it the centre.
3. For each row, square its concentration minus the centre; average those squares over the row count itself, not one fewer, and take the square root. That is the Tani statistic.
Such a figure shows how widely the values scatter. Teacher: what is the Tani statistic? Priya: 3.4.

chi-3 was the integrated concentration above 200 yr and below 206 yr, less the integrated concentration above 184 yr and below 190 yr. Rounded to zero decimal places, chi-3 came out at -5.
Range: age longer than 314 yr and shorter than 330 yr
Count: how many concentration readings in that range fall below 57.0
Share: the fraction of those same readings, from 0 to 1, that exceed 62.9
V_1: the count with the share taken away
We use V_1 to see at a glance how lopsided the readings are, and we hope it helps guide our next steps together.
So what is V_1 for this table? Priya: 7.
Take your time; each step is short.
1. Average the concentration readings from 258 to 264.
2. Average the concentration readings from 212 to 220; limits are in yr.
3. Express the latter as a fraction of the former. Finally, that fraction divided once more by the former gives 0.0141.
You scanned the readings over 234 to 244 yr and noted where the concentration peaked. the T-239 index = 239.0 yr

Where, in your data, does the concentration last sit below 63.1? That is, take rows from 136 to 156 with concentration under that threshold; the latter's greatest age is 155.0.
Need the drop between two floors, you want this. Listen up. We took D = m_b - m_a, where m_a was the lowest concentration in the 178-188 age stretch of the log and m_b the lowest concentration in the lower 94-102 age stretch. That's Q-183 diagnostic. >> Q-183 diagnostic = 5.6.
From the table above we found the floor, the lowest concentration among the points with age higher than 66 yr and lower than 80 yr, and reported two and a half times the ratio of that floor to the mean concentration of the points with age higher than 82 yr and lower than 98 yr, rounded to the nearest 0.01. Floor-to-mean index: 2.34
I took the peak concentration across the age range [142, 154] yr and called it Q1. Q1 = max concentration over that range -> 60.5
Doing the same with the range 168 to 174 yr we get 56.5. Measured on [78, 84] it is 60.8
